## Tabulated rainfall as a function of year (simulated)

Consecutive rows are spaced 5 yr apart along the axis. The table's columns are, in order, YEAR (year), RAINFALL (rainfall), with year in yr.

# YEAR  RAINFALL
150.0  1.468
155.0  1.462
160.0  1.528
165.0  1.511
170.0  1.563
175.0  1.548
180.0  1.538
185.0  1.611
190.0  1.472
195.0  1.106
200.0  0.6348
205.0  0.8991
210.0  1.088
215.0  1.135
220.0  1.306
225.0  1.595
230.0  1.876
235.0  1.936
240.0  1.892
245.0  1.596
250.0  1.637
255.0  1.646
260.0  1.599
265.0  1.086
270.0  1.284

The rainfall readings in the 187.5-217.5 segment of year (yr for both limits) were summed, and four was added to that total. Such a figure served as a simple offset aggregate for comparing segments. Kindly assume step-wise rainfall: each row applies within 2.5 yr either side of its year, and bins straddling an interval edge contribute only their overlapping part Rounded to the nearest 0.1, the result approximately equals 10.3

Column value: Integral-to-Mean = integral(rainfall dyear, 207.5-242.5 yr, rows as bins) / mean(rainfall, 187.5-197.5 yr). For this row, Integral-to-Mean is 42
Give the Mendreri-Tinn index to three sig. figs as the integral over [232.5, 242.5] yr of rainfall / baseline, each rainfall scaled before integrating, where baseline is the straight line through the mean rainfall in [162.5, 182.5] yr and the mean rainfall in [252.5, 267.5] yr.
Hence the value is 13.0 yr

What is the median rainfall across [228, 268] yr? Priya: 1.6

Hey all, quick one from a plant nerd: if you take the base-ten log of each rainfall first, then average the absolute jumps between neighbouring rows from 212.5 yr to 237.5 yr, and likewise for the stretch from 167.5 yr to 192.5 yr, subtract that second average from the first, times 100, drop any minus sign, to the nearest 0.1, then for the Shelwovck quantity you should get 4.1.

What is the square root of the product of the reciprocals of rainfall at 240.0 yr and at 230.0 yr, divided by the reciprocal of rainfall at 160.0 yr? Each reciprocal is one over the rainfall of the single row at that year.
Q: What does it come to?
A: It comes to 0.81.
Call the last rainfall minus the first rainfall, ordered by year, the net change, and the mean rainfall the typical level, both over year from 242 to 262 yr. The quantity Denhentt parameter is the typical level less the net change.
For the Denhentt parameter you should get 1.62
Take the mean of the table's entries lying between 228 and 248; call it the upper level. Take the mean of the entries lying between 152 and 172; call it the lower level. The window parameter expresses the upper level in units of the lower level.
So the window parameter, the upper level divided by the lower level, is 1.2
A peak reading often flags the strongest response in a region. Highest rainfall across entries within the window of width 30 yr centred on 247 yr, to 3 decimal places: 1.936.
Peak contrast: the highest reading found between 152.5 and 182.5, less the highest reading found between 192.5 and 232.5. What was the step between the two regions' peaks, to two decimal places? -0.31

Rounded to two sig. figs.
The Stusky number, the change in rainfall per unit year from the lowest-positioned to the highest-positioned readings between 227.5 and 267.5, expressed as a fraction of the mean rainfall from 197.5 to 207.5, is -0.029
